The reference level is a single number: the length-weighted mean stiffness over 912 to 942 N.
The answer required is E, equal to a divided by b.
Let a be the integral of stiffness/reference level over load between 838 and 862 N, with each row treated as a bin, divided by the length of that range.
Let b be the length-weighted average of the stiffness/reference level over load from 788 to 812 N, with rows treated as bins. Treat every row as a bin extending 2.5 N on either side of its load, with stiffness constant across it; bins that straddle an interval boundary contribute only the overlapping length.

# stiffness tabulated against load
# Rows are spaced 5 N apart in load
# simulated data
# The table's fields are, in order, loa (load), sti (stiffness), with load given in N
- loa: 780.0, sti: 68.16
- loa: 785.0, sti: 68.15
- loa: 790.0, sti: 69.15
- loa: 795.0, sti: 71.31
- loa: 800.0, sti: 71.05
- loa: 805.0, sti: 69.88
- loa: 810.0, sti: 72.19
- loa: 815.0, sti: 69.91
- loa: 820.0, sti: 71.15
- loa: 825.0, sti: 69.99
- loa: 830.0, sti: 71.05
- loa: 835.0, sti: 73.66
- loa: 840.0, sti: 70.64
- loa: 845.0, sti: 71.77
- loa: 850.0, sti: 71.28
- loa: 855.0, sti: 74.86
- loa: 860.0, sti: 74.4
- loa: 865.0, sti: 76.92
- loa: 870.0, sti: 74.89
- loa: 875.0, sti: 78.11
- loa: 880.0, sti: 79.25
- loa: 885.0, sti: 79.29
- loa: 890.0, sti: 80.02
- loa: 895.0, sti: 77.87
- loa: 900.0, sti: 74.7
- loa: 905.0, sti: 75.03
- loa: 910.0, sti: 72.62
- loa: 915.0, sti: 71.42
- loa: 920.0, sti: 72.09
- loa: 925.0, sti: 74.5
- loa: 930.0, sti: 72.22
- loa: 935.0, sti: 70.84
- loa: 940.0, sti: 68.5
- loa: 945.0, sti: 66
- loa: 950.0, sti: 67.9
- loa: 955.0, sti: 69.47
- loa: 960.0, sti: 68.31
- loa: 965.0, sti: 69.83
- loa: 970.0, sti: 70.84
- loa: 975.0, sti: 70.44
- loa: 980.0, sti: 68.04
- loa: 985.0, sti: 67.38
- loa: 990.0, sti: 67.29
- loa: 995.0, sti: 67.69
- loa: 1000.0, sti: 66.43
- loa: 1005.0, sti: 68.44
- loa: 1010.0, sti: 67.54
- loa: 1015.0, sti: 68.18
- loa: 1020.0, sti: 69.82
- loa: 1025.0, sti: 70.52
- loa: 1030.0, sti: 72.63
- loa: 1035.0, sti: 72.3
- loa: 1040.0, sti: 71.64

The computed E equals 1.03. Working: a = 1.01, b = 0.99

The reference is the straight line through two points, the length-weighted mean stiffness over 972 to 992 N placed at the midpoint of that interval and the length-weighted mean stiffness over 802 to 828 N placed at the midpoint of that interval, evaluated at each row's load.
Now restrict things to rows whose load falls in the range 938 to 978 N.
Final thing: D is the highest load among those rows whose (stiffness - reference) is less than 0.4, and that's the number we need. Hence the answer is 960.0 N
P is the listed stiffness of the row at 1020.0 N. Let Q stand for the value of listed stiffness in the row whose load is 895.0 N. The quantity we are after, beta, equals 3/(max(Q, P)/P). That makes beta 2.69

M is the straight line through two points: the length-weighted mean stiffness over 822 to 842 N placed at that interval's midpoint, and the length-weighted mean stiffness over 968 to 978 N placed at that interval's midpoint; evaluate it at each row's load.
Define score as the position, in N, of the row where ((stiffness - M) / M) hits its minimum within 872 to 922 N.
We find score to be 915.0 N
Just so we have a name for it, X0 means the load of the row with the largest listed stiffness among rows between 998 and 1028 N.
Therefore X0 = 1025.0 N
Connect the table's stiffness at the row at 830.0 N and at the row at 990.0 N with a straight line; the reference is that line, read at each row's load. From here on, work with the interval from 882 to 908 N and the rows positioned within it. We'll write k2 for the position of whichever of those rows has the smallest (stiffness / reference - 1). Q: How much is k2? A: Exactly 900.0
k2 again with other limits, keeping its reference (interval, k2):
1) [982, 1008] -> 1000.0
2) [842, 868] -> 850.0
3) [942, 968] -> 945.0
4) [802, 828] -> 805.0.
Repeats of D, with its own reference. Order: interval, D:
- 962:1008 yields 1005.0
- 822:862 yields 840.0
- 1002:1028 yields 1015.0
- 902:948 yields 945.0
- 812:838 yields 825.0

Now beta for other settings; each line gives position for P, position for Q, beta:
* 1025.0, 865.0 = 2.75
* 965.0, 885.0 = 2.64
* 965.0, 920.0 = 2.91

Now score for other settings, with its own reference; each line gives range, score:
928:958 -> 945.0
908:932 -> 915.0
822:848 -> 825.0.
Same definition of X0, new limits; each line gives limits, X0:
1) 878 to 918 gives 890.0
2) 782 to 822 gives 810.0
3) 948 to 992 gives 970.0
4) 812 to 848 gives 835.0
